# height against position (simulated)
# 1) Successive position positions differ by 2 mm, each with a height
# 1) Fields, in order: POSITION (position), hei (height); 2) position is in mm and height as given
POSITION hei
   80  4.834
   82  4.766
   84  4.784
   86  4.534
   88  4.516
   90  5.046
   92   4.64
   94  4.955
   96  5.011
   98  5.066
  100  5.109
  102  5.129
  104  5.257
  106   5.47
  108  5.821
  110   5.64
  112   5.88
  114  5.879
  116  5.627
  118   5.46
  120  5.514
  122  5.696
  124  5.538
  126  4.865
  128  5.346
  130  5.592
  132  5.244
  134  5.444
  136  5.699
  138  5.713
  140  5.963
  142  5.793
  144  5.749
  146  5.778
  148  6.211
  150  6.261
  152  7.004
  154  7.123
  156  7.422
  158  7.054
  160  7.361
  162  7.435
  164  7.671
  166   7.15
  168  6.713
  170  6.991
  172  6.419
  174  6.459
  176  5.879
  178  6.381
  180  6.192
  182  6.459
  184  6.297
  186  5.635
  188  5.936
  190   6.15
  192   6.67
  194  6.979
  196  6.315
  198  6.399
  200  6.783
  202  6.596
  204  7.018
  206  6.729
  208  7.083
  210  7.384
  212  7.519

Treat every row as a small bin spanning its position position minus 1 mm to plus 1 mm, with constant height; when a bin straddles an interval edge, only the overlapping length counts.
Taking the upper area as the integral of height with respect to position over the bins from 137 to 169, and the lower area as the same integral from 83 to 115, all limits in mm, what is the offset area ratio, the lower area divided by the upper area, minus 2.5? -1.72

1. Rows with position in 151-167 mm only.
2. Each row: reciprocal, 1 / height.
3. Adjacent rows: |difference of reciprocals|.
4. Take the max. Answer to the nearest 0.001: 0.009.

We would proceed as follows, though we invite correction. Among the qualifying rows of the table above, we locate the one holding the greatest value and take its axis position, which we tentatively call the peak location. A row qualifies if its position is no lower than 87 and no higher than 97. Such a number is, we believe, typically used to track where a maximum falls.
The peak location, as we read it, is 90 mm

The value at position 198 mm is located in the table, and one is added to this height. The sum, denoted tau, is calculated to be 7.4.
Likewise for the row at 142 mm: 6.8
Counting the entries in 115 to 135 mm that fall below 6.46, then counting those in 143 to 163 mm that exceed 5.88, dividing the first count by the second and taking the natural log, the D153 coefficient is 0.2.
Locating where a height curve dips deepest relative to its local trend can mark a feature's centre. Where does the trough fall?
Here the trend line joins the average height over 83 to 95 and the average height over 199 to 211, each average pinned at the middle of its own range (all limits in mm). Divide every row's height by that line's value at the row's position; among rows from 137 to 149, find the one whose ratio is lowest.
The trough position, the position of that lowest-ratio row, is 146 mm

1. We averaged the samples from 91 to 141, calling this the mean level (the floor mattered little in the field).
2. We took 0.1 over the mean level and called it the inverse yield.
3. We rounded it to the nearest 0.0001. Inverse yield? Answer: 0.0184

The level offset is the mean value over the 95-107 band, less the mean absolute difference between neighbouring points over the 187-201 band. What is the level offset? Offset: 4.81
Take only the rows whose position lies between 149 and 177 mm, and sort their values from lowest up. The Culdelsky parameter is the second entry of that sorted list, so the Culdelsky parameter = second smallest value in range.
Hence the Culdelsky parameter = 6.261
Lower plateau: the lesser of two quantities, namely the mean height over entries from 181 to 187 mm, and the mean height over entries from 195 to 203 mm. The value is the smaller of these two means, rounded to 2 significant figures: 6.1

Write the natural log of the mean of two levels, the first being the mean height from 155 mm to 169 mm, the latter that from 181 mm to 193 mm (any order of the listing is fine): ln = 1.91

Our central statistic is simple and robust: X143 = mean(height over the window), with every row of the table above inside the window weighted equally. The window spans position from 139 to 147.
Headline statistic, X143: 5.8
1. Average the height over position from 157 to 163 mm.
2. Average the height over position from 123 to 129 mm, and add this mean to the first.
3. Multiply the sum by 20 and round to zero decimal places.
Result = 251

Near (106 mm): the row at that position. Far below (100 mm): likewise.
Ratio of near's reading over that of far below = 1.07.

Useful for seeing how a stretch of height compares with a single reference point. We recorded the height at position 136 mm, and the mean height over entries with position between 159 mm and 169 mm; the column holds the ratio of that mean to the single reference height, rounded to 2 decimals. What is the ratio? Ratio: 1.27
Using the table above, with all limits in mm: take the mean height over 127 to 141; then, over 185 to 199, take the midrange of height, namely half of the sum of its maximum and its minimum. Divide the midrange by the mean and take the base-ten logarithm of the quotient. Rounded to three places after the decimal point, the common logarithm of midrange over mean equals 0.054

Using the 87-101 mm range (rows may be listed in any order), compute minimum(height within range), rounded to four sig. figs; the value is 4.516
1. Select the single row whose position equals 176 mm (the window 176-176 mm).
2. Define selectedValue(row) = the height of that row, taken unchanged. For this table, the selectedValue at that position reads 5.879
